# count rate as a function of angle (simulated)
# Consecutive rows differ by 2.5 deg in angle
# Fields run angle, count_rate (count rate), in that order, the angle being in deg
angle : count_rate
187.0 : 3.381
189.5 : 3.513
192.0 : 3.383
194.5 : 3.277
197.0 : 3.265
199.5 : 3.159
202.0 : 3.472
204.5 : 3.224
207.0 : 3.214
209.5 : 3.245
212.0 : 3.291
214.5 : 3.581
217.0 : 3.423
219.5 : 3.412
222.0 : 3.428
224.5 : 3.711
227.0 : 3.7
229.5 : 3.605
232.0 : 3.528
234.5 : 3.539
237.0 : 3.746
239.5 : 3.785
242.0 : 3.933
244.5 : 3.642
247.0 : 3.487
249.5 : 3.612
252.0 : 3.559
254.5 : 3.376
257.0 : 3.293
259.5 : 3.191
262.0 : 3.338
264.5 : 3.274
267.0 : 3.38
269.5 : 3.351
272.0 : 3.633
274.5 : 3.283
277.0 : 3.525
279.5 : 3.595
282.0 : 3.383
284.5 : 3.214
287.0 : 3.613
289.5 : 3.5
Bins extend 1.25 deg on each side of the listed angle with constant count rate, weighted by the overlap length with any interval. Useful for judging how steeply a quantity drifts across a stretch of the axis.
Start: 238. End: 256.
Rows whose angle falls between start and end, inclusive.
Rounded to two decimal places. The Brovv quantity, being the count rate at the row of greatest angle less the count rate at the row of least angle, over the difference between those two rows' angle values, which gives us -0.03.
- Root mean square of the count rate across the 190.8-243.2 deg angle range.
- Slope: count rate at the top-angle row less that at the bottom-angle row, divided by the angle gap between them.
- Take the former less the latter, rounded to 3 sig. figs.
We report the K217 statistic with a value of 3.47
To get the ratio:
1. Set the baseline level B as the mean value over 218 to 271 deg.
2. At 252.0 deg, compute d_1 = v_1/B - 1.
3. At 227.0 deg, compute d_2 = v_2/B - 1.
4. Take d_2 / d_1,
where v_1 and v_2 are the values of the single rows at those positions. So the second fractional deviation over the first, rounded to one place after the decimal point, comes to 4.5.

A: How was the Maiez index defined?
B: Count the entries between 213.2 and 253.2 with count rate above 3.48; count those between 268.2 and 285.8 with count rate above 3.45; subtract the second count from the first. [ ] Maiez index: 10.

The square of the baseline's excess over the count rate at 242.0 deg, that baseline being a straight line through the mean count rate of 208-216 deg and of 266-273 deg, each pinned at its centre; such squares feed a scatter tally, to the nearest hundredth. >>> 0.27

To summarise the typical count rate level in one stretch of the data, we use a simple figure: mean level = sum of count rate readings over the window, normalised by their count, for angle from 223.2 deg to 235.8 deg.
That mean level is 3.6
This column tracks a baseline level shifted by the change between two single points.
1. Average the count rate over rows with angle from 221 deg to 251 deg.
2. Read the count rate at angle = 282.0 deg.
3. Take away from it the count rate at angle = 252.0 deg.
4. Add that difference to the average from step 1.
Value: 3.47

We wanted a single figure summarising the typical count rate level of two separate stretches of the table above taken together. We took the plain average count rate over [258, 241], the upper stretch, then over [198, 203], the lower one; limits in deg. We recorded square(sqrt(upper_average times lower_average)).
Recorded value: 11.8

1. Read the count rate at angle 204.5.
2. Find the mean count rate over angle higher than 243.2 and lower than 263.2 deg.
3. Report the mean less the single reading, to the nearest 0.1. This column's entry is 0.2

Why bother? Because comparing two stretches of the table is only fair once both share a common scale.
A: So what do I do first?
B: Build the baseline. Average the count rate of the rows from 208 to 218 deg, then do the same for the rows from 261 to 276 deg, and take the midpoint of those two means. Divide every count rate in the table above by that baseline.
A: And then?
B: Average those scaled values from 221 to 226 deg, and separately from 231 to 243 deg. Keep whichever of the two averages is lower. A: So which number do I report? 1.06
